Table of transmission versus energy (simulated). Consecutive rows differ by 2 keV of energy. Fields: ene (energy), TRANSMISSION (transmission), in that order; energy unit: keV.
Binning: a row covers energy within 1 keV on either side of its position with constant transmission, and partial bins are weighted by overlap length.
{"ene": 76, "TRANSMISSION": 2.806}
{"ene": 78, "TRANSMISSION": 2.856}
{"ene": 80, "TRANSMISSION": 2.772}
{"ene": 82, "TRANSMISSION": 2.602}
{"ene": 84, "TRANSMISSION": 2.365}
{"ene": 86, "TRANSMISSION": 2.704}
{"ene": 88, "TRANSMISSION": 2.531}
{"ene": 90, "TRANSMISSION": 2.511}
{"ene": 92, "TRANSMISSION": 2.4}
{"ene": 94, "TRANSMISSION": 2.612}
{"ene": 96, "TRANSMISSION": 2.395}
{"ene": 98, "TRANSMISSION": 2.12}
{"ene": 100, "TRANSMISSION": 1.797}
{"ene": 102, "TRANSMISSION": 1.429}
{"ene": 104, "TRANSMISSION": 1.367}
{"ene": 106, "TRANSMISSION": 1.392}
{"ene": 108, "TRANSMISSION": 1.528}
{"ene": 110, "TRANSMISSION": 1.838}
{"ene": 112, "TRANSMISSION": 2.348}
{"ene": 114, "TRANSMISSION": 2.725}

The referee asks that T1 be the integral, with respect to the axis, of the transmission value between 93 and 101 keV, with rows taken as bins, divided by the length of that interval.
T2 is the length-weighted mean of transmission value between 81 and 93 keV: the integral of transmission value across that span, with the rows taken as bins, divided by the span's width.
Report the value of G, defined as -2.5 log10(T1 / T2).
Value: 0.13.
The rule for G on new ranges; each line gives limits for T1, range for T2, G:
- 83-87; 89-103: -0.16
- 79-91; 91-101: -0.14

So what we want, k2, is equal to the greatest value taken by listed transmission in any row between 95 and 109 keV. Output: 2.395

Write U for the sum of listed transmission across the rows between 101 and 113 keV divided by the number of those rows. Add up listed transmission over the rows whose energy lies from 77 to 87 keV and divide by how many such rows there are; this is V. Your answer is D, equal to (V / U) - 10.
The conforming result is -8.39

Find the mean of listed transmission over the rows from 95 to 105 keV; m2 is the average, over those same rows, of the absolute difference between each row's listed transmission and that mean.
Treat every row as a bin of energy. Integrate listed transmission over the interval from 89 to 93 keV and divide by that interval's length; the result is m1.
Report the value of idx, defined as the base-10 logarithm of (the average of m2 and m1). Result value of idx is 0.15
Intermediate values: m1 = 2.5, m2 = 0.35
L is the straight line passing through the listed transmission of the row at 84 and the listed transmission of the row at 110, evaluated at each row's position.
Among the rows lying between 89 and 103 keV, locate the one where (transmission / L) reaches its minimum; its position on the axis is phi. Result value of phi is 102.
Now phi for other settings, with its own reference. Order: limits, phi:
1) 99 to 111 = 104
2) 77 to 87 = 84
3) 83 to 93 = 84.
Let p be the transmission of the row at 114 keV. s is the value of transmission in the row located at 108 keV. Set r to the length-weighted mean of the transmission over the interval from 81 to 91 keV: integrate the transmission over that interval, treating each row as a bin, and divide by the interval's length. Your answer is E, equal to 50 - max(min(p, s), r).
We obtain 47.5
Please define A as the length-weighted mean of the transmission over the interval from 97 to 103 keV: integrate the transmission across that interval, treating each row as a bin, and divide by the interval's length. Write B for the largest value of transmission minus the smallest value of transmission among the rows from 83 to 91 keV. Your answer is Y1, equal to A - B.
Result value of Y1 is 1.44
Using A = 1.8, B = 0.34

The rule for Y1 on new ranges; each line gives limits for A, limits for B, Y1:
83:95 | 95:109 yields 1.49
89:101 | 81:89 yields 1.97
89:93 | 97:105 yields 1.70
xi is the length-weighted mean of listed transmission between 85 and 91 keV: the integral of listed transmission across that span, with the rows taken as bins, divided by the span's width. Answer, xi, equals 2.6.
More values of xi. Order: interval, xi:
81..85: 2.5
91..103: 2.1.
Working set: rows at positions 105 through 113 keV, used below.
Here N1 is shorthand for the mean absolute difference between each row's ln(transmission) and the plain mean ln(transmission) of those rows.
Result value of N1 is 0.18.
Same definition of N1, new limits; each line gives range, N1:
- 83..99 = 0.06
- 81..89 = 0.04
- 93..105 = 0.22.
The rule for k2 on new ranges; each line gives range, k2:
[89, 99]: 2.612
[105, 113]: 2.348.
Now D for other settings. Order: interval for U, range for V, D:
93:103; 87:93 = -8.80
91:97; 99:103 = -9.35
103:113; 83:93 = -8.52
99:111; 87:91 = -8.38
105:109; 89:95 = -8.28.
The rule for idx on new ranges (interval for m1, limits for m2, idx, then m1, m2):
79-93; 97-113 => 0.15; 2.6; 0.30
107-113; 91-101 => 0.03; 1.9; 0.25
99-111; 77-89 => -0.07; 1.6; 0.14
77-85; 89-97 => 0.14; 2.6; 0.08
